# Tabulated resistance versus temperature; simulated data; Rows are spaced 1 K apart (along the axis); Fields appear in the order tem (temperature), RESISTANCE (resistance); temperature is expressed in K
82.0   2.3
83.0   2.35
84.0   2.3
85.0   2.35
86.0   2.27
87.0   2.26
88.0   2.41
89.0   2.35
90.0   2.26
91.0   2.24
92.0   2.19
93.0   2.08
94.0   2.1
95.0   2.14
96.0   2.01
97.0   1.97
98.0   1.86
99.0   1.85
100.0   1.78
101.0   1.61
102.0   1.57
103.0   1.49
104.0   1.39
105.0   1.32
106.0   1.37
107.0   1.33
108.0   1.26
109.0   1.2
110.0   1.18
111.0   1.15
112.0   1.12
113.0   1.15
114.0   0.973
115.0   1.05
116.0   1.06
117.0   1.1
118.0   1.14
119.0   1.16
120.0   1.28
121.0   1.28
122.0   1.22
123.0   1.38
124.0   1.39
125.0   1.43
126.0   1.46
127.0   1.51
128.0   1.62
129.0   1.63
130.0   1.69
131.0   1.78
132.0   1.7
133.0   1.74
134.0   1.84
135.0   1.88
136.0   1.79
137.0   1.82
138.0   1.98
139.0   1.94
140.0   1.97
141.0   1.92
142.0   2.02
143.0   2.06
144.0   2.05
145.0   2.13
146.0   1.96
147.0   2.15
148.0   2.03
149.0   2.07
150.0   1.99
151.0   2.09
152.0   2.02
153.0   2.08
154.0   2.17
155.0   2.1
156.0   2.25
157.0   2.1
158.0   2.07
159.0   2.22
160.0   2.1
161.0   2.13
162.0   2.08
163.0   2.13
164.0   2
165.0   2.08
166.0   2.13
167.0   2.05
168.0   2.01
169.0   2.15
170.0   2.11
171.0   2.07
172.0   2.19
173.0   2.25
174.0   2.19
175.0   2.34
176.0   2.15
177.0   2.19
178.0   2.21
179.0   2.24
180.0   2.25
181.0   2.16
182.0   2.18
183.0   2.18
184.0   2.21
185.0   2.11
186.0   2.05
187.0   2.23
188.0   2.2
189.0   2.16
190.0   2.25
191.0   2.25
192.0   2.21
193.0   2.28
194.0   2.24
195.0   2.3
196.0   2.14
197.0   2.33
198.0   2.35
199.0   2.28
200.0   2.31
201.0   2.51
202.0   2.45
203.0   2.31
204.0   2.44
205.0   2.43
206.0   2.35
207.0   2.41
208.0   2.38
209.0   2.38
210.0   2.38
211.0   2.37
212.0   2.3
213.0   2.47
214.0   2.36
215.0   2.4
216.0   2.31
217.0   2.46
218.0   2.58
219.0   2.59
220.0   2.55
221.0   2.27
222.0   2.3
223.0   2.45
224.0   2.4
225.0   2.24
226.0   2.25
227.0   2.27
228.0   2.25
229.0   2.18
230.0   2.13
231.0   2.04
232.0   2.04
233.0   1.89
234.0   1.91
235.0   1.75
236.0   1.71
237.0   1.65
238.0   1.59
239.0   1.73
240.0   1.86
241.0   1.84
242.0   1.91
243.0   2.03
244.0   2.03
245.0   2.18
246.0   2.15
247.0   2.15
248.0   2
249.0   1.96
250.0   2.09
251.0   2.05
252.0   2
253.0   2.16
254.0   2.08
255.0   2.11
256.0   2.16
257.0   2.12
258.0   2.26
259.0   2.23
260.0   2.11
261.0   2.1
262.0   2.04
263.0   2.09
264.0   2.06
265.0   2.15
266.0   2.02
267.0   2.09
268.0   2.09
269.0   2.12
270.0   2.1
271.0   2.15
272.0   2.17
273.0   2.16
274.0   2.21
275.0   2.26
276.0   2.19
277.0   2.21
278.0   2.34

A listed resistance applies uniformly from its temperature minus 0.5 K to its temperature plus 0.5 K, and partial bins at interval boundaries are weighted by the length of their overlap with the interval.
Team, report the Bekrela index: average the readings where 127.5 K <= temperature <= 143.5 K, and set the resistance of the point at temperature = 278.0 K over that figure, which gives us 1.27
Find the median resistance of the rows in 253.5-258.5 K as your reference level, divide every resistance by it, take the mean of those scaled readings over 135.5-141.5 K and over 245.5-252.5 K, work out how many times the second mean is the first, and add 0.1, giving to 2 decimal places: 1.18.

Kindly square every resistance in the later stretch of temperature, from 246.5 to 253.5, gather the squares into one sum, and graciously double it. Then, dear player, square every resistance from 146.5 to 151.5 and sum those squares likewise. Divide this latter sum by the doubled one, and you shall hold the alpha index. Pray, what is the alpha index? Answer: 0.36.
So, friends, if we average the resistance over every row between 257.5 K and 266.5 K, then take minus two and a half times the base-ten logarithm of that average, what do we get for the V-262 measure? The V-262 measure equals -0.81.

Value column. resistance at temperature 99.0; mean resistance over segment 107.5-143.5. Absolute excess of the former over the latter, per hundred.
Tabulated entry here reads 0.0035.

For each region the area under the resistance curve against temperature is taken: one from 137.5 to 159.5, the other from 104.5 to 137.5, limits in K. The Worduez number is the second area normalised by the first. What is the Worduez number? 1.0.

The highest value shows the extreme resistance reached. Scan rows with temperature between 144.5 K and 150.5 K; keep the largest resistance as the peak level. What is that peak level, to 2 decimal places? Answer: 2.15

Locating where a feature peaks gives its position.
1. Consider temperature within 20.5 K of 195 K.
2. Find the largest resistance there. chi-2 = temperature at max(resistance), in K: 201.0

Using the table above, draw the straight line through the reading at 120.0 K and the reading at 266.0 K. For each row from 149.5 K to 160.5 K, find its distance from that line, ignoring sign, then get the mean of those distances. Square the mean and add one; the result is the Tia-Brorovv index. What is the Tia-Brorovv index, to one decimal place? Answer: 1.4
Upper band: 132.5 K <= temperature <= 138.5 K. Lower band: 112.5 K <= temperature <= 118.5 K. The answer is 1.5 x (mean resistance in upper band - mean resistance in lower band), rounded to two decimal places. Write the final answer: 1.14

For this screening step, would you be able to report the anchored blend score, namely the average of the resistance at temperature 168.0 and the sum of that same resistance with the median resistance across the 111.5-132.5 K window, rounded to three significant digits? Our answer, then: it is 2.65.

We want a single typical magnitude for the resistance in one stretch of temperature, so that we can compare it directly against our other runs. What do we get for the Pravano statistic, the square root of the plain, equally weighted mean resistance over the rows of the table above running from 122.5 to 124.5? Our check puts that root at 1.18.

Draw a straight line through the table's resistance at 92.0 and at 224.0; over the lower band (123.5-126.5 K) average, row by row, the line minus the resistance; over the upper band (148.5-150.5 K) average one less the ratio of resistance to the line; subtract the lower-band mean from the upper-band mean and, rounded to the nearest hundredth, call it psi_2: -0.71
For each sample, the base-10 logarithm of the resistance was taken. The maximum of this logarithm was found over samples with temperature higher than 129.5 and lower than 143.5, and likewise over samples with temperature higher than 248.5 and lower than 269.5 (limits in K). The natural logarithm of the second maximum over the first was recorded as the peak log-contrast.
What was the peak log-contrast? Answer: 0.12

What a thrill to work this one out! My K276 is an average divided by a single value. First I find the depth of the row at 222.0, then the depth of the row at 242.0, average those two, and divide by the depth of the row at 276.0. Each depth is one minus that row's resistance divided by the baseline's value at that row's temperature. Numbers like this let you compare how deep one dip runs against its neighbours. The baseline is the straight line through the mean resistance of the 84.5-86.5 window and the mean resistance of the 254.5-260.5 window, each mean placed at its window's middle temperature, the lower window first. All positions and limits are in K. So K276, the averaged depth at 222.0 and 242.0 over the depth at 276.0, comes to -2.0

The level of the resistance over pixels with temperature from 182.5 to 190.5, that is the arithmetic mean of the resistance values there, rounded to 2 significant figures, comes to 2.2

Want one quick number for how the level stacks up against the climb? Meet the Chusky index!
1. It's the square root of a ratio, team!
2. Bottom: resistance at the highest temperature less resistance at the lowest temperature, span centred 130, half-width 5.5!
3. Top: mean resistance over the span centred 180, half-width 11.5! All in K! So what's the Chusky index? 2.2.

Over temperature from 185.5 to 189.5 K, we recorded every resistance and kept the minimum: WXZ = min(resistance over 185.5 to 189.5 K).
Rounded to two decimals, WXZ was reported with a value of 2.05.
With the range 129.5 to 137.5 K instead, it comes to 1.69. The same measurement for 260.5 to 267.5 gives 2.02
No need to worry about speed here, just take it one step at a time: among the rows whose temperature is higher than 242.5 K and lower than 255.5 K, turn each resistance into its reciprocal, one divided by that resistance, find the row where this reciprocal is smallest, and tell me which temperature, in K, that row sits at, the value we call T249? 245.0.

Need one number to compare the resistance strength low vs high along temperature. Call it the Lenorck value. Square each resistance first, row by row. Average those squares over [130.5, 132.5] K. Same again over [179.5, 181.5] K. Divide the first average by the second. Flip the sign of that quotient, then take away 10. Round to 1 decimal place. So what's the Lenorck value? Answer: -10.6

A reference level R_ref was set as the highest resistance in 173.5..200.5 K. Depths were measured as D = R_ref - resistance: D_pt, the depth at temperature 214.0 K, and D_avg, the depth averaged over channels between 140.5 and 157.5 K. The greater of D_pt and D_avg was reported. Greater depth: 0.28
